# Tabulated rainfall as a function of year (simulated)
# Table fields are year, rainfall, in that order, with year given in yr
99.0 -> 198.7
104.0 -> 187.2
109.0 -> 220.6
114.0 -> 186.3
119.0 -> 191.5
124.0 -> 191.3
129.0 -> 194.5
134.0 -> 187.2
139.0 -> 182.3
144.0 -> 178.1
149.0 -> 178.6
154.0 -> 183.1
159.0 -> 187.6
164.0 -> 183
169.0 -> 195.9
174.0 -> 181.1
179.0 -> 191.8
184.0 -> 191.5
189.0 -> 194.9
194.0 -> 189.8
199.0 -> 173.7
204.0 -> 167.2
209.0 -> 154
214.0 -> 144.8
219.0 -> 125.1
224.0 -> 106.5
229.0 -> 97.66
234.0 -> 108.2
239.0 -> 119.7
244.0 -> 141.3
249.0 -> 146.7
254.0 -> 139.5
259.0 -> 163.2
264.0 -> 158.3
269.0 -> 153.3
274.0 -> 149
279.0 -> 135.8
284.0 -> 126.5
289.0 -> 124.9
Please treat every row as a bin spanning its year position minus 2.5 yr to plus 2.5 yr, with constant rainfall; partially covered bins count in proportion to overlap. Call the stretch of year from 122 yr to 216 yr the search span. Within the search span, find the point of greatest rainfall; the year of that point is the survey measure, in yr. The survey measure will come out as 169.0 yr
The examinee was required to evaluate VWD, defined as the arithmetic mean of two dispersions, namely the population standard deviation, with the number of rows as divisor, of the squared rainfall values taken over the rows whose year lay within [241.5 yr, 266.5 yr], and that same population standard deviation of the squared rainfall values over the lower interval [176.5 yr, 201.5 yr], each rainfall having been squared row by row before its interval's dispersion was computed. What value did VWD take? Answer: 2795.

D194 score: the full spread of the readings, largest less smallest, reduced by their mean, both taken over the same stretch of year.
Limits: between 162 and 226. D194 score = -80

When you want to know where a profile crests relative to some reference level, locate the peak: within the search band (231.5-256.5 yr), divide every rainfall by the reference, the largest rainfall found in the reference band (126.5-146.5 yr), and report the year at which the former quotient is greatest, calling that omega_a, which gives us 249.0 yr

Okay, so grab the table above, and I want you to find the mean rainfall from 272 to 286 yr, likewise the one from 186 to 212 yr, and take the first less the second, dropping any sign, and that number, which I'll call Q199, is 39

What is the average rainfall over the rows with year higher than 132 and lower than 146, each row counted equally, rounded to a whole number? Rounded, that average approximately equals 183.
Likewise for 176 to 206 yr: 185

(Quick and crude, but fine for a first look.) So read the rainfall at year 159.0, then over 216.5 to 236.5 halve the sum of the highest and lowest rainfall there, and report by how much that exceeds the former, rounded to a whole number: -76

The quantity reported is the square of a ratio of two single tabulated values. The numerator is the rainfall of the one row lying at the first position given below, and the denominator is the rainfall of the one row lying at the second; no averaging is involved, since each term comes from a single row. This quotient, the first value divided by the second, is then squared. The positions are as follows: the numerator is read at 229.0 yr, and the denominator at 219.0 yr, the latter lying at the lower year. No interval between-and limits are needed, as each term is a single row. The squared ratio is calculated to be 0.61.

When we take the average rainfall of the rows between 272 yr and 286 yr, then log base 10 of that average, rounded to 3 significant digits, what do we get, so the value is 2.14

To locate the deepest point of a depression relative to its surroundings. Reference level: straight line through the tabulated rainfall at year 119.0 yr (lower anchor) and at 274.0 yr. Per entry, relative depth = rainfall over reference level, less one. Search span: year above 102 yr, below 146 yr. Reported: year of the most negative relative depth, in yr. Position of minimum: 104.0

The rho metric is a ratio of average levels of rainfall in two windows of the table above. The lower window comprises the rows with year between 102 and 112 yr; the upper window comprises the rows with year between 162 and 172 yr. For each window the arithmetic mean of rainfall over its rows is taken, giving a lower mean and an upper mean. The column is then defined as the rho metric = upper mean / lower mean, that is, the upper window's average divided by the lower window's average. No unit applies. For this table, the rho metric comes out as 0.93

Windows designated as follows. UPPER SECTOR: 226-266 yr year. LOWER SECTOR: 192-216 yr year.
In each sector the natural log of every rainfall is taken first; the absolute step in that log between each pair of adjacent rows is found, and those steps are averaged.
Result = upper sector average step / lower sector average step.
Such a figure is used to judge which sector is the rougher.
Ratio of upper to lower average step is 1.4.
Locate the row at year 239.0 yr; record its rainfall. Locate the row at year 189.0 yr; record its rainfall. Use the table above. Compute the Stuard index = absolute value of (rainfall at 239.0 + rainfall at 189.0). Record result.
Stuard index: 315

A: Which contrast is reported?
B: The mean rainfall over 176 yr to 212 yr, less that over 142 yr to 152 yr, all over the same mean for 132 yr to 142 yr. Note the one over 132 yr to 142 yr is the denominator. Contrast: 0.01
